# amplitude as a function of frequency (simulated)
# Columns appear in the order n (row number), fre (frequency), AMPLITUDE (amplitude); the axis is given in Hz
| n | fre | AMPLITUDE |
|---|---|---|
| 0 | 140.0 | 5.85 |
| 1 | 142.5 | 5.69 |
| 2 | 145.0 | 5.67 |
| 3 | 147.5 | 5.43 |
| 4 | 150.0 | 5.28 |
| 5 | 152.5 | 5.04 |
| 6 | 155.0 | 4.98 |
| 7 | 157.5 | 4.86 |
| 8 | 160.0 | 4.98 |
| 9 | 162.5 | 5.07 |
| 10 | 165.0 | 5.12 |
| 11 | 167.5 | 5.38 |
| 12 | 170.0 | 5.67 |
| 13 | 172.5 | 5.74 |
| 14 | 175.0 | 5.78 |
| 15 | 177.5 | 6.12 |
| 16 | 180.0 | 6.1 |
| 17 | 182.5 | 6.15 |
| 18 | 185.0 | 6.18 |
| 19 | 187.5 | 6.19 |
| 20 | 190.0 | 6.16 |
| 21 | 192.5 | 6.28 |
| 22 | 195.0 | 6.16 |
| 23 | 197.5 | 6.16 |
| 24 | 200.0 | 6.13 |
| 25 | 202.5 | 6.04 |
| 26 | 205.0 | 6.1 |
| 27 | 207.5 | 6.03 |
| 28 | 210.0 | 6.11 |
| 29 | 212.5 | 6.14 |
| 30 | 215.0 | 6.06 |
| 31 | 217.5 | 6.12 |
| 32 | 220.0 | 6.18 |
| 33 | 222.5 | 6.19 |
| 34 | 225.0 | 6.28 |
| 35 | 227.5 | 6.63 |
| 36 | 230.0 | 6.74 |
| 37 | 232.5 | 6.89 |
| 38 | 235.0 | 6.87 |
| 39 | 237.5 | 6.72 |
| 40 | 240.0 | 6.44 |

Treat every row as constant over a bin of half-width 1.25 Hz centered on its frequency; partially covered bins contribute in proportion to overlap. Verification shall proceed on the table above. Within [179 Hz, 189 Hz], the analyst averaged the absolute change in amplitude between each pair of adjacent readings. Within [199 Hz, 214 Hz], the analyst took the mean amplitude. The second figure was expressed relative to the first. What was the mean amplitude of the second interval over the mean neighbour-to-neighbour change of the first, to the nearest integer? 203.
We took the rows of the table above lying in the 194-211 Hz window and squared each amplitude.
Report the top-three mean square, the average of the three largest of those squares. 37.8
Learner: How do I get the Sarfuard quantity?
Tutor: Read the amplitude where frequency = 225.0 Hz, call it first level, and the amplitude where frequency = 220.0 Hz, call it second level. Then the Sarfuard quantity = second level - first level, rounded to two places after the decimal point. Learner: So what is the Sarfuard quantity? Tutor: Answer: -0.10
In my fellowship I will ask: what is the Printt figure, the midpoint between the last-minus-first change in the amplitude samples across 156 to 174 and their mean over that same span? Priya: 3.07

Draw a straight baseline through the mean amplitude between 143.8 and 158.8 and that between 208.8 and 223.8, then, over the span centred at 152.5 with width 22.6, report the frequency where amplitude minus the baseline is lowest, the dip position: 157.5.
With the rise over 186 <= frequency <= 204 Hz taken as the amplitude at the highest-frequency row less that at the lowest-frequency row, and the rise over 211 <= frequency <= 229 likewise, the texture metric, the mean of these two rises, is 0.17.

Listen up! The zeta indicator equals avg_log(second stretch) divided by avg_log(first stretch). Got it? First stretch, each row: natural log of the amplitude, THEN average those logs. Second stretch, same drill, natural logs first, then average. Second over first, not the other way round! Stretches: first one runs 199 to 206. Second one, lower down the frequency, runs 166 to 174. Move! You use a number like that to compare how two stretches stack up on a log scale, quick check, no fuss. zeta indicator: 0.95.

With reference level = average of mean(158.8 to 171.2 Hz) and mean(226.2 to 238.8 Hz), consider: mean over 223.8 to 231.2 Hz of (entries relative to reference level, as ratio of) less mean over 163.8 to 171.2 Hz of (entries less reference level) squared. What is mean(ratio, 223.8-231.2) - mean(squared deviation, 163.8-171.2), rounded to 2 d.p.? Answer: 0.66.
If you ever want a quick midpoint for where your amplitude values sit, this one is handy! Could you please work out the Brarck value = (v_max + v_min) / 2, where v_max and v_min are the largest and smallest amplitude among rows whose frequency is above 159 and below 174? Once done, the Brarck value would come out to 5.36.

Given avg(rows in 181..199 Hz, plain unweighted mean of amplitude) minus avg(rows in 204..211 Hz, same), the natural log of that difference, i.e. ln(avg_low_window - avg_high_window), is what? -2.3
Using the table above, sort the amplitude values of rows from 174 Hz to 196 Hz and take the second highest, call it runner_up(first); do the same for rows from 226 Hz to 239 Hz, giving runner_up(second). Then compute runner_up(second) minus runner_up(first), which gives 0.68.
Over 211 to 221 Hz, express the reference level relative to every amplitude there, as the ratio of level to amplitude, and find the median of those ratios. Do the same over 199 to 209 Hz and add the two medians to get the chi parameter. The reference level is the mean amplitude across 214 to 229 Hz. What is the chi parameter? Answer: 2.05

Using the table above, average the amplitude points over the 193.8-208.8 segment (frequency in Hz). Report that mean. 6.10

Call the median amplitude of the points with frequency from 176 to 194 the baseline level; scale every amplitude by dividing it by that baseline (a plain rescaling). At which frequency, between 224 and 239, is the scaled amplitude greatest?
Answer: 232.5 Hz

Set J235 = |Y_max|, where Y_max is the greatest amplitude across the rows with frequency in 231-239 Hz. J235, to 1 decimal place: 6.9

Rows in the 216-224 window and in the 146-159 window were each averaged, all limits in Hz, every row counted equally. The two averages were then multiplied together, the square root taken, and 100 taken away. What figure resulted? -94.4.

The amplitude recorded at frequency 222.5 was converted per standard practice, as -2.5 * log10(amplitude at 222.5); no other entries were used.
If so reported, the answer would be -1.98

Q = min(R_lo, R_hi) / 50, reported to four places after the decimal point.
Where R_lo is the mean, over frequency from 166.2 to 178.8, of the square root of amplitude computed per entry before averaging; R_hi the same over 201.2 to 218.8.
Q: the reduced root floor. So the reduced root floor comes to 0.0479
